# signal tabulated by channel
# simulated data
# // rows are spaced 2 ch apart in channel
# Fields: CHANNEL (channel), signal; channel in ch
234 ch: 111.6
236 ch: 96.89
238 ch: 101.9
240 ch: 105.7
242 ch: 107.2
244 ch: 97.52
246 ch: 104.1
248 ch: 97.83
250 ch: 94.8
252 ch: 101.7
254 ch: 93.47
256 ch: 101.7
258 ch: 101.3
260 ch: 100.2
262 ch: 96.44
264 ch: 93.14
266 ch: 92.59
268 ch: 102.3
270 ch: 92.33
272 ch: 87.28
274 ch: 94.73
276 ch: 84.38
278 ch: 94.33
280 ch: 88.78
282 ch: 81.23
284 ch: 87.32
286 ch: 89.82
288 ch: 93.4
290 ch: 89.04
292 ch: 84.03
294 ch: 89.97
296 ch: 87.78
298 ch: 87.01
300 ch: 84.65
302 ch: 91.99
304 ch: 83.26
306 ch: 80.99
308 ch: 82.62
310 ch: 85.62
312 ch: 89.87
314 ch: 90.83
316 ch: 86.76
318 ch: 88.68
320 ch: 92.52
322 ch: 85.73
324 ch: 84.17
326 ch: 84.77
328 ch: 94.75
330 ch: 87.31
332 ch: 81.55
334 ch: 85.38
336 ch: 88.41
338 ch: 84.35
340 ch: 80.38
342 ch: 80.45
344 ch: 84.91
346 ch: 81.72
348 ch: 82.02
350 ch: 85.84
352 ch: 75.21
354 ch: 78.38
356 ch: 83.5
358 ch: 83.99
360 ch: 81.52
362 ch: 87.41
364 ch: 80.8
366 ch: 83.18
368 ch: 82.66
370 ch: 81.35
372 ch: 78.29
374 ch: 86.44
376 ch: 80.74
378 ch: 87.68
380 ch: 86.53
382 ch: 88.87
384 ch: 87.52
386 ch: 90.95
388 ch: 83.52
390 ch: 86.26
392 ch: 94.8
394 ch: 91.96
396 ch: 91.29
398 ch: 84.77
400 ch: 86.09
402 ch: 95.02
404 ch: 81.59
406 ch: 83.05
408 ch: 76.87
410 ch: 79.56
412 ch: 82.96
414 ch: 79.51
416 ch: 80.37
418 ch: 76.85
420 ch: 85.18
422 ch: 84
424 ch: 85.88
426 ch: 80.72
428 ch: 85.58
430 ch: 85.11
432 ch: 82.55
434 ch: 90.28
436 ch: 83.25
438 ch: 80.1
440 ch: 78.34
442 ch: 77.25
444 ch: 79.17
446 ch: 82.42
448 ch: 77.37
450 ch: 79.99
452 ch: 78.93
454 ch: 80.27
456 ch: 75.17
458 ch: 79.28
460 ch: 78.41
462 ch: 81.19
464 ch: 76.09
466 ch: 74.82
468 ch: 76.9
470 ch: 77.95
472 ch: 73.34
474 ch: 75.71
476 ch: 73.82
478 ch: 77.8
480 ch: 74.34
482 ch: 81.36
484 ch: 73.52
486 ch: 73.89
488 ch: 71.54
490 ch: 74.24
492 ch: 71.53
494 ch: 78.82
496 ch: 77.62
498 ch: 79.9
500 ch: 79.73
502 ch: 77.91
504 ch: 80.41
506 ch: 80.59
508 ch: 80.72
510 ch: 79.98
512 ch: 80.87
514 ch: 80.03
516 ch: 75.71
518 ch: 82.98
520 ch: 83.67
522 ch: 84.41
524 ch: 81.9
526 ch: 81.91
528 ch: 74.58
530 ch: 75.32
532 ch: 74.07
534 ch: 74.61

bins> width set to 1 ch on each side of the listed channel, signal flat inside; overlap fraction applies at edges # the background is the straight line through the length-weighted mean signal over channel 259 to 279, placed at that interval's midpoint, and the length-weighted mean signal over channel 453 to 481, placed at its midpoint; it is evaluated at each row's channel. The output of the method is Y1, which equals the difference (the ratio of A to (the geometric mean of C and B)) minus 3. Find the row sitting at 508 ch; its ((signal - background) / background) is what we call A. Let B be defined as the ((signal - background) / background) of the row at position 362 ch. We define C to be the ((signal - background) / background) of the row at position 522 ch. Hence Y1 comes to -1.2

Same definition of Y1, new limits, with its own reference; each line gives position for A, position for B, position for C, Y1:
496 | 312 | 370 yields 1.3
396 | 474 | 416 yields 9.9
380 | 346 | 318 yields -1.9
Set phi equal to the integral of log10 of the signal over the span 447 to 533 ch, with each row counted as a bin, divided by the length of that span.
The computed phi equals 1.89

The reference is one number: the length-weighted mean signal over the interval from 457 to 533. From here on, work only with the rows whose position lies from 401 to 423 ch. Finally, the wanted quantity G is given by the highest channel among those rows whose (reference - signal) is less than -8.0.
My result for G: 402 ch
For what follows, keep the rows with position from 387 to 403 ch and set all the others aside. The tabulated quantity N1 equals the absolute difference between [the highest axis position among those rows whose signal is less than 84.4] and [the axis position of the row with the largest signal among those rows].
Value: 14 ch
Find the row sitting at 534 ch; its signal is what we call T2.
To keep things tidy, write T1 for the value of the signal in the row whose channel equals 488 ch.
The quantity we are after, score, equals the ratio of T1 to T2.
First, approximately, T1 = 71.54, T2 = 74.61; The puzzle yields 0.96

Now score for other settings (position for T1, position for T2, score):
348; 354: 1.05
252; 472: 1.39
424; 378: 0.98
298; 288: 0.93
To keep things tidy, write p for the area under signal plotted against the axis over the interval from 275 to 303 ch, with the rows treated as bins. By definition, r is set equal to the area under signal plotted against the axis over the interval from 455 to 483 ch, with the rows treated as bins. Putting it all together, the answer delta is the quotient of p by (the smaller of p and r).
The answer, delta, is 1.146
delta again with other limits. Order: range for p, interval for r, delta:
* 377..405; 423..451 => 1.077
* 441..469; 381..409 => 1.000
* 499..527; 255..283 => 1.000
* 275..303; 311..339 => 1.007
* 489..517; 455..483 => 1.020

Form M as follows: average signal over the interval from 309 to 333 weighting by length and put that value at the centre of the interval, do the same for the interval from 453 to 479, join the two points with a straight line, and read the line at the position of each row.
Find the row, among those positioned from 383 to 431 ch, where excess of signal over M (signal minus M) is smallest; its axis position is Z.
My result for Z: 408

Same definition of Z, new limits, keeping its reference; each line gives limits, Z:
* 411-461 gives 418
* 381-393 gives 388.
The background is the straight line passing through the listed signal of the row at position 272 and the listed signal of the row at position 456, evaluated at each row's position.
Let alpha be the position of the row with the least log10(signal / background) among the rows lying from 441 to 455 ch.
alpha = 442 ch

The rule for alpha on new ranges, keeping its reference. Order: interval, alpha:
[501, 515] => 502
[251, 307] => 282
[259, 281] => 276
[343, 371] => 352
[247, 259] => 254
